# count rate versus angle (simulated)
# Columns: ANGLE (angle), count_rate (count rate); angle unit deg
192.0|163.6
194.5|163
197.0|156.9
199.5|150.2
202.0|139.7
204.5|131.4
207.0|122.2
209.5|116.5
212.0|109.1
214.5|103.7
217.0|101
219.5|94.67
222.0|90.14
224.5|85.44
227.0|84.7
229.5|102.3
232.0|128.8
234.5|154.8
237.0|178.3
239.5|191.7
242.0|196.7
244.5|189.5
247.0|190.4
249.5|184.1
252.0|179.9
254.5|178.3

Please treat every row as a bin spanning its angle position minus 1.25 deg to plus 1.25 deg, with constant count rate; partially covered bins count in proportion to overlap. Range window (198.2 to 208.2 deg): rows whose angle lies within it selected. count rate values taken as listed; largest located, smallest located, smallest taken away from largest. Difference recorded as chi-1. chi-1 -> 28.0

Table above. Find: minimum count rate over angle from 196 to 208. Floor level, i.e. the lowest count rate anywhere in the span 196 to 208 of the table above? 122.2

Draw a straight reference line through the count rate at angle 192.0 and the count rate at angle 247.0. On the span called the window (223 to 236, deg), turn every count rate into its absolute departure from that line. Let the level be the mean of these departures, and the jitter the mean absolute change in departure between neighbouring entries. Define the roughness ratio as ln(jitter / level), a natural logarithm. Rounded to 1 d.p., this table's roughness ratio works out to -1.4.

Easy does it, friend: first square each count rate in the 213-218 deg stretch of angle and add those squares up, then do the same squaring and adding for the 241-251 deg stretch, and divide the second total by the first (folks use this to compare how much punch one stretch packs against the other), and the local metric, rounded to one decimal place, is 6.9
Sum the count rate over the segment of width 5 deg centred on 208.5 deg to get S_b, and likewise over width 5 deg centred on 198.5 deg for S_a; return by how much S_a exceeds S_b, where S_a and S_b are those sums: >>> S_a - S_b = 68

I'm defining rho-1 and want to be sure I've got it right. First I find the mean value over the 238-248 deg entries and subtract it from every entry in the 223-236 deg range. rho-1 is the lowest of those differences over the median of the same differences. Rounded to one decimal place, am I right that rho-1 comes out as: 1.2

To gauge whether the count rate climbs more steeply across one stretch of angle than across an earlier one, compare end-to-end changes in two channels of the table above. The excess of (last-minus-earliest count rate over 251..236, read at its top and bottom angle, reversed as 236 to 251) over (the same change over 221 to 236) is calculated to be -59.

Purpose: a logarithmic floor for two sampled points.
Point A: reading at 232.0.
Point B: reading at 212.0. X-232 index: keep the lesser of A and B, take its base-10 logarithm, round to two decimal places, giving 2.04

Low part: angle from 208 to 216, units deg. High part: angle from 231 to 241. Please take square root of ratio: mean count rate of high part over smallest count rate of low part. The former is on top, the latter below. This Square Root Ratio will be 1.3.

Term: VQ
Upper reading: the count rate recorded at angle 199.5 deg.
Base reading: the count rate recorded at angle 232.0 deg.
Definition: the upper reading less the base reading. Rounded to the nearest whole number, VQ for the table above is 21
